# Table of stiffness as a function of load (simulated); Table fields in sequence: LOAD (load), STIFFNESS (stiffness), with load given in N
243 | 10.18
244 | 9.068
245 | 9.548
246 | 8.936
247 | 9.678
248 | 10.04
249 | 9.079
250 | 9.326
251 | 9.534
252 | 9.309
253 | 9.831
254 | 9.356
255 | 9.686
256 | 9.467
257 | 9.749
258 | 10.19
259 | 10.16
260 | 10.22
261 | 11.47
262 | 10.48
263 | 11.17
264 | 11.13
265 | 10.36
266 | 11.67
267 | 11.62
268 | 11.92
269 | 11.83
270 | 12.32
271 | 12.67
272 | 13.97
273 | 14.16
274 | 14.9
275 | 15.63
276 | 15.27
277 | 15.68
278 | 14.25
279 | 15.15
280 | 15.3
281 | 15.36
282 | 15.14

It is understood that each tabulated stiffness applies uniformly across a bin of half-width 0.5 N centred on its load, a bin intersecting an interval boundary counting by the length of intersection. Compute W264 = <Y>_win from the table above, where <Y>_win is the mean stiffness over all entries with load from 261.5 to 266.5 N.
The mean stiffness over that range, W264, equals 11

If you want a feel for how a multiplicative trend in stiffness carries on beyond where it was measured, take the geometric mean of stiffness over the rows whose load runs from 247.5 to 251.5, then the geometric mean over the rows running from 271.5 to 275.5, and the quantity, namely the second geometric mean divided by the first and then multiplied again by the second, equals 22.6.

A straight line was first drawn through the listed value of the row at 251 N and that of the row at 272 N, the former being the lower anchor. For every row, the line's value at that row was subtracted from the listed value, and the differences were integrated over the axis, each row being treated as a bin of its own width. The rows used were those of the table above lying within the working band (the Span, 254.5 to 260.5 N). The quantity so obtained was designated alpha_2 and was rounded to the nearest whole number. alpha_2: -6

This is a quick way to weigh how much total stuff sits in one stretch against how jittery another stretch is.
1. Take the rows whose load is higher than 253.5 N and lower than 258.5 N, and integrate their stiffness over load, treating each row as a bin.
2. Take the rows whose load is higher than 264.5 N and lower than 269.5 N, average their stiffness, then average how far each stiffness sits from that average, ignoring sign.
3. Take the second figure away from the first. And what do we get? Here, 48.0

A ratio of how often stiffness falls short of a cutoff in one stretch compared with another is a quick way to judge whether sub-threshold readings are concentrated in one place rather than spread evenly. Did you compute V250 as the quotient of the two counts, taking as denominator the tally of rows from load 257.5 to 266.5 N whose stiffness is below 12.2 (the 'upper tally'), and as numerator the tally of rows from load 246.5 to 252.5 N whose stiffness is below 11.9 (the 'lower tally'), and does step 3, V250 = 0.67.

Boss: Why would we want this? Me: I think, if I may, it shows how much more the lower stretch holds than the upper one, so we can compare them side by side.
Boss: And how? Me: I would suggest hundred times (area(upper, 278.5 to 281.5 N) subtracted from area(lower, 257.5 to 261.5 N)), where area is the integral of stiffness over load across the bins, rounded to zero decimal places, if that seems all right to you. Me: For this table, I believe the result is -377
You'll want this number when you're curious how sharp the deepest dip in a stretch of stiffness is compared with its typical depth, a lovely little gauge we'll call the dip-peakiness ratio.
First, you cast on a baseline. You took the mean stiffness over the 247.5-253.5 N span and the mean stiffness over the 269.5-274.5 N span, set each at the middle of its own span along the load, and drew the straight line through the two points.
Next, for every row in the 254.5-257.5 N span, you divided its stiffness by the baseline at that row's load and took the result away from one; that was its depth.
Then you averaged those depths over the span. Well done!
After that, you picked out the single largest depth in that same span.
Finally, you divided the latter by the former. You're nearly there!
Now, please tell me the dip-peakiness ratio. 1.18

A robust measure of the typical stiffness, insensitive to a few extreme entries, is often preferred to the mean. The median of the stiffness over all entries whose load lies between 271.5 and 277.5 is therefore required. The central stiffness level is 15.1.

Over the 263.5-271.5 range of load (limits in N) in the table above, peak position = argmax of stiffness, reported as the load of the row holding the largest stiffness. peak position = 271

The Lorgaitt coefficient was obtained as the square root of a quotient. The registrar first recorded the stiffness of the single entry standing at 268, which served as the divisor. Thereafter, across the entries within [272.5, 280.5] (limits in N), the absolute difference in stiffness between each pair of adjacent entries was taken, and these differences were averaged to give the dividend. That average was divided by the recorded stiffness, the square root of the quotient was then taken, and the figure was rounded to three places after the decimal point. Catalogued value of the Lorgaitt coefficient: 0.238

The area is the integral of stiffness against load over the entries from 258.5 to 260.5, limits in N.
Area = 20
